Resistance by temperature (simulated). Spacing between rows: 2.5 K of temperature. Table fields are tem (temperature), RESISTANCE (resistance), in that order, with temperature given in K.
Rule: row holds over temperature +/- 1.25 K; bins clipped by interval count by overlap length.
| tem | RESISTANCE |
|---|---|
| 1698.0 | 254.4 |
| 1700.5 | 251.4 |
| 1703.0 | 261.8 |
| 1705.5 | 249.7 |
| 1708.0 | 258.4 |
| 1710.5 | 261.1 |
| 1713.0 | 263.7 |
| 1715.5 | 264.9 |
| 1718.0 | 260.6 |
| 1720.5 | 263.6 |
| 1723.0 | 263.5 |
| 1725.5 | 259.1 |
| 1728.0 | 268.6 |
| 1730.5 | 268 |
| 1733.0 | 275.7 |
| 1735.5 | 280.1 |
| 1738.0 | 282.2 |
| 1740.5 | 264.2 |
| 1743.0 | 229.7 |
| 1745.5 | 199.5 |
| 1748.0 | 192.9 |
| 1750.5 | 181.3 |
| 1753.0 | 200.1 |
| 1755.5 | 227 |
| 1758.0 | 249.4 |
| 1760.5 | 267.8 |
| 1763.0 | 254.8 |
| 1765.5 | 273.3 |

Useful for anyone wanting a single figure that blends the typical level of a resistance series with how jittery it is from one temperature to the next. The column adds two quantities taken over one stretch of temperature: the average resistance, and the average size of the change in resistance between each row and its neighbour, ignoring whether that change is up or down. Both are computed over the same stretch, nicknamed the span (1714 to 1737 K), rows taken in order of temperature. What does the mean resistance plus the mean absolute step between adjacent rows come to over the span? 271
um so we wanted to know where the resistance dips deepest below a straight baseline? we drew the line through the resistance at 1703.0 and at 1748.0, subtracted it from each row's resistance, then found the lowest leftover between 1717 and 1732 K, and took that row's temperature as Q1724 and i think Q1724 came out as 1718.0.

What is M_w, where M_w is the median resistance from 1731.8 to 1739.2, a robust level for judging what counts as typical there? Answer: 280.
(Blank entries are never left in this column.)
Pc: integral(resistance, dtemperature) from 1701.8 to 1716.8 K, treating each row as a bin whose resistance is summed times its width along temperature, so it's 3899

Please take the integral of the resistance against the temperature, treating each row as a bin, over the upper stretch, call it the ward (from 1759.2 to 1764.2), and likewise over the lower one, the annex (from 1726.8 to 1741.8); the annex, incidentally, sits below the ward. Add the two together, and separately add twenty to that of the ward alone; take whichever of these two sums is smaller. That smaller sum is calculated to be 1326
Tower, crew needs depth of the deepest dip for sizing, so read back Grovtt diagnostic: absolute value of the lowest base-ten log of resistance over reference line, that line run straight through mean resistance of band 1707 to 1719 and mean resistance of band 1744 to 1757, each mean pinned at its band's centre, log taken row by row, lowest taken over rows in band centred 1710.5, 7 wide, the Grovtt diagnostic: 0.019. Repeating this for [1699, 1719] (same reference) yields 0.050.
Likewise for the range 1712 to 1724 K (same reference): 0.003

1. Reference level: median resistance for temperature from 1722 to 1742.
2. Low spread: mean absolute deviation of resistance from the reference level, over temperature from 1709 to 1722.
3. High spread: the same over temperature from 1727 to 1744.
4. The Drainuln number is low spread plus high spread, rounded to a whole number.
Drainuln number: 16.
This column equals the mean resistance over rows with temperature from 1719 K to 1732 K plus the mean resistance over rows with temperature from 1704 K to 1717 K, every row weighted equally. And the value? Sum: 524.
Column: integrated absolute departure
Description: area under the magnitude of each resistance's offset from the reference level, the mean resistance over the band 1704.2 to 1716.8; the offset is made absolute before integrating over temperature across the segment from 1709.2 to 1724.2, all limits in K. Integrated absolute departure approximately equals 50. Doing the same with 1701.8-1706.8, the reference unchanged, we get 30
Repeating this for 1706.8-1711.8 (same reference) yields 7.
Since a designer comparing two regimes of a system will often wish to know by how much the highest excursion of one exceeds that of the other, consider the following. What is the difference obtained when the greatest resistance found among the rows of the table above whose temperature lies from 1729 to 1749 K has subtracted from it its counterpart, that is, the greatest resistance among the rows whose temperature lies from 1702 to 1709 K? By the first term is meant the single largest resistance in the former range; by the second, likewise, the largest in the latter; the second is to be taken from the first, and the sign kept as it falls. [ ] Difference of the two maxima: 20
